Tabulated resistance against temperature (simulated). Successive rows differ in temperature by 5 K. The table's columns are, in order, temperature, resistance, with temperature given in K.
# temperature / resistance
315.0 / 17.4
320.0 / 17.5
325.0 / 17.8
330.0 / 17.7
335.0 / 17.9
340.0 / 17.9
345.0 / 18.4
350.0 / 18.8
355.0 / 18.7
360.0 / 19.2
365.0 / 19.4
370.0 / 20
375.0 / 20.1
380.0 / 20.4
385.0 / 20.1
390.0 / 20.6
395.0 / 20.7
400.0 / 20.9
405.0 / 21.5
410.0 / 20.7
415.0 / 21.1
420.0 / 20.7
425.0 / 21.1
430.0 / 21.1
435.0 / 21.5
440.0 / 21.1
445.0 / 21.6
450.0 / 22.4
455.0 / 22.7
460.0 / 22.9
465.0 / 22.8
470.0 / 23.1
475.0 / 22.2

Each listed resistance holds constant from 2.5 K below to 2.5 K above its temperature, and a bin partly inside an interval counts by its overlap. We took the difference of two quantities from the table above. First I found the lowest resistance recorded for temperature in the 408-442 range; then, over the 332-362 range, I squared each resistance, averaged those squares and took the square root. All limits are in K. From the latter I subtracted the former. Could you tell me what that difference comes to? -2.2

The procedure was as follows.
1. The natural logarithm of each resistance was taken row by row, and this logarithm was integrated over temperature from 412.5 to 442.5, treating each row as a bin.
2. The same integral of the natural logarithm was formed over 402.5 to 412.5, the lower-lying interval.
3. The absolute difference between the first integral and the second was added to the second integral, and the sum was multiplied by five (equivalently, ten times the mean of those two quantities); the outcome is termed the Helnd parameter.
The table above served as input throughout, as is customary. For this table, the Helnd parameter 457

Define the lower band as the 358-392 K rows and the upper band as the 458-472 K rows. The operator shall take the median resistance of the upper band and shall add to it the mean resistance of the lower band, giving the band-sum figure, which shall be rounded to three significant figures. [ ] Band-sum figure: 42.9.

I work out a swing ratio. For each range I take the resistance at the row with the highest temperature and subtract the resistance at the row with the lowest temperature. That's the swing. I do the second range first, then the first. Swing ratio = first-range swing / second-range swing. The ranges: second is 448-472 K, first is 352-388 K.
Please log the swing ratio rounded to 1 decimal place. 2.0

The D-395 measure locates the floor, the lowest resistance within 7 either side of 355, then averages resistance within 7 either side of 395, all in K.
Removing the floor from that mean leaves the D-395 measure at 2.0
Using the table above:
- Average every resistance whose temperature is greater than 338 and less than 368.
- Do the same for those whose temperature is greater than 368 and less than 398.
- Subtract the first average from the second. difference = 1.6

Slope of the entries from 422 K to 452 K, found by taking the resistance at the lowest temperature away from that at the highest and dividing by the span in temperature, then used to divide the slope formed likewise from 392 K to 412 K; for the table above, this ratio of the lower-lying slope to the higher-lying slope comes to 0.0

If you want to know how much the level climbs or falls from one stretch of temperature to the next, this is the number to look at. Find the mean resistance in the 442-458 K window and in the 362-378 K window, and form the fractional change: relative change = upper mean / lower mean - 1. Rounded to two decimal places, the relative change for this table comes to 0.12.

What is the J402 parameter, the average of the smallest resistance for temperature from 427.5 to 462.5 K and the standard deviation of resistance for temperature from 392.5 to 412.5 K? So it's 10.7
